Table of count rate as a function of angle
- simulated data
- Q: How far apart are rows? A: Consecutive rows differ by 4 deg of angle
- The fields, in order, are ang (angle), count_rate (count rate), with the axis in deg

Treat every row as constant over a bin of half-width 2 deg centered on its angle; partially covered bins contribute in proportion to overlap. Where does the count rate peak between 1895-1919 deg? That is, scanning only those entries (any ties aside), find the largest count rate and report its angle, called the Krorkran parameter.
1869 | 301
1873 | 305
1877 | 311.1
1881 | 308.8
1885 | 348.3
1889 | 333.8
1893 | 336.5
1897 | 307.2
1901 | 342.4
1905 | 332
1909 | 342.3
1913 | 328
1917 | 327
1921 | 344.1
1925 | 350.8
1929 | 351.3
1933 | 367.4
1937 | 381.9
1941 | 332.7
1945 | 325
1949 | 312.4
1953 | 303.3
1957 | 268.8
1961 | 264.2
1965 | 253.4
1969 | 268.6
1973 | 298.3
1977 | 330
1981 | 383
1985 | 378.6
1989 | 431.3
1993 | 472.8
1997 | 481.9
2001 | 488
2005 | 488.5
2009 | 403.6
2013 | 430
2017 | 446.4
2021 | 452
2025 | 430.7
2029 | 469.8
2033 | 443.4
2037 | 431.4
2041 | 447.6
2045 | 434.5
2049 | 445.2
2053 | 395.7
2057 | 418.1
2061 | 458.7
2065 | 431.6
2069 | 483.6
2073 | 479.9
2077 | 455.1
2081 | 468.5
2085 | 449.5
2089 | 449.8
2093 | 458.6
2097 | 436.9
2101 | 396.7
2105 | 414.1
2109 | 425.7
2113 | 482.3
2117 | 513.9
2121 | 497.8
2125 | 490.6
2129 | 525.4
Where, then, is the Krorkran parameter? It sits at 1901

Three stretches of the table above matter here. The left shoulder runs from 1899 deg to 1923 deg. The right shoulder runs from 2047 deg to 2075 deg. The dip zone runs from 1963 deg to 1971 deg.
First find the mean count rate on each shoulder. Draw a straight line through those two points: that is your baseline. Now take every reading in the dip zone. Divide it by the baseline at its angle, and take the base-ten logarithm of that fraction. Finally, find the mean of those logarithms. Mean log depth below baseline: -0.16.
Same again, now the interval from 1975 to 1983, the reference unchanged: -0.03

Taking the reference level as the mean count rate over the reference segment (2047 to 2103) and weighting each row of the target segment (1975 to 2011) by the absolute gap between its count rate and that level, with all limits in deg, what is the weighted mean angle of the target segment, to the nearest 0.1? 1989.7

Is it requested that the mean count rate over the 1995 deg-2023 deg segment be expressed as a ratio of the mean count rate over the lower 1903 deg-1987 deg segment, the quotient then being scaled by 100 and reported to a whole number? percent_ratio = 140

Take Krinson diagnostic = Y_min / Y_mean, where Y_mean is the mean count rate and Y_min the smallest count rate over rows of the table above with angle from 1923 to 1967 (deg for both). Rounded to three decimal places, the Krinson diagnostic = 0.794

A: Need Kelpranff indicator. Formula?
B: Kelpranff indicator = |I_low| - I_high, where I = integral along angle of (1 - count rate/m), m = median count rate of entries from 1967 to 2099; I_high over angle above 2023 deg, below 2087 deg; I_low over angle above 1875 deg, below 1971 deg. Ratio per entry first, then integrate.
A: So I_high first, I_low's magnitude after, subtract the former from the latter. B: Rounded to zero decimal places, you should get 27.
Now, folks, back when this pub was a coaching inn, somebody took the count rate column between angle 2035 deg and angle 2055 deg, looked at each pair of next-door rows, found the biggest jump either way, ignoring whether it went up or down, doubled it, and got 99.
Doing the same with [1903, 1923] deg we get 34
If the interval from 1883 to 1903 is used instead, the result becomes 70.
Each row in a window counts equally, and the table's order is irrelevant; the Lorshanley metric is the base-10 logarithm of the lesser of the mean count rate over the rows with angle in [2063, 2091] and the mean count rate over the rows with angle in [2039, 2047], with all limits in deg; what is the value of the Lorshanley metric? 2.64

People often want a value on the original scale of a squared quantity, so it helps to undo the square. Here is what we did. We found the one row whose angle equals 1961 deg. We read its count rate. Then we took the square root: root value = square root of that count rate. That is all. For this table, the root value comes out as 16.3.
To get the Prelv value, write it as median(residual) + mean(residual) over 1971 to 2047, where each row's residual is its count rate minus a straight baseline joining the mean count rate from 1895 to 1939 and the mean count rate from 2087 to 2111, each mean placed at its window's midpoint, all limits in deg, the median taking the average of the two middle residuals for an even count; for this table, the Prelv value 86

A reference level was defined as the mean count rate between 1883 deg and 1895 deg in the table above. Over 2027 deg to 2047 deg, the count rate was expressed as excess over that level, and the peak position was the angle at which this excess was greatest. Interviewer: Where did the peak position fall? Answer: 2029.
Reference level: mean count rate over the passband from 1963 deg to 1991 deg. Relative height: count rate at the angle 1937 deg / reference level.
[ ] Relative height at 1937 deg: 1.14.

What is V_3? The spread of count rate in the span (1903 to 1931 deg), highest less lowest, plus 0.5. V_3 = 25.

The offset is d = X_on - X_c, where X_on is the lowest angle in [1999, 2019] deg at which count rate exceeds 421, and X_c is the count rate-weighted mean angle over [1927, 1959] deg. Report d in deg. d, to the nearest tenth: 58.8 deg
